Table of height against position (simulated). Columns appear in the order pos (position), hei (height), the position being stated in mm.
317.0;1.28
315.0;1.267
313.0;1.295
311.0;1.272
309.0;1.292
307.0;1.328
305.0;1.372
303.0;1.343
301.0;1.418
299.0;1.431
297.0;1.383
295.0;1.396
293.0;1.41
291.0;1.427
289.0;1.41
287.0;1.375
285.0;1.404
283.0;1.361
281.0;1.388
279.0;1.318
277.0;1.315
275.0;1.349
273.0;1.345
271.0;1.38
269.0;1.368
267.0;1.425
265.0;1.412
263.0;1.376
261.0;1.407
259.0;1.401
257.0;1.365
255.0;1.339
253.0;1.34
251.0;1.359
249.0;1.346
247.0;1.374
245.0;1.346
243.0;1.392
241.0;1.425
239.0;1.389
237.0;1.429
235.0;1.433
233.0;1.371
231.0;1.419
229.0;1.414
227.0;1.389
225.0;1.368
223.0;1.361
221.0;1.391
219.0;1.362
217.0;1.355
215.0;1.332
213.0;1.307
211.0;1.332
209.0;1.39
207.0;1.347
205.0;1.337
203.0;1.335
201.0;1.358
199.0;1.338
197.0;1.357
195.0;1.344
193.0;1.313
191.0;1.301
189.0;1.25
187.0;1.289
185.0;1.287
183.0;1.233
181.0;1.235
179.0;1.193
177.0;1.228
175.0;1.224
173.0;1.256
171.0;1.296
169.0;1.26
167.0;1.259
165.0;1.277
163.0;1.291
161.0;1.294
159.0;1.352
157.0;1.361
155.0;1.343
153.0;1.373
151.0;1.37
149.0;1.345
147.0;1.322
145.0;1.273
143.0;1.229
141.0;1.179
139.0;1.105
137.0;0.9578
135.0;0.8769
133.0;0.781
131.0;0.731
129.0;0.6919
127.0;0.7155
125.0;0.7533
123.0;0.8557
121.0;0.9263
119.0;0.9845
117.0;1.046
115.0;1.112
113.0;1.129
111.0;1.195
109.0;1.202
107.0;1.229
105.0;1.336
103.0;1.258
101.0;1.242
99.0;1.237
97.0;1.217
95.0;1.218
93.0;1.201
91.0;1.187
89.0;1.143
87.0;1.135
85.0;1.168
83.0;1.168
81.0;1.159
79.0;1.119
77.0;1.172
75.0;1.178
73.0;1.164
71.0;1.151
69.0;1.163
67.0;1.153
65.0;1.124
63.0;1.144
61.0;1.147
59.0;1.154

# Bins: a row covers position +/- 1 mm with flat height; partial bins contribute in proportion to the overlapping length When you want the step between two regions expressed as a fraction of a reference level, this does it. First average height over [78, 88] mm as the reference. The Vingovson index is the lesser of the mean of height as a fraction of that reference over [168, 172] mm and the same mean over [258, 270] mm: 1.11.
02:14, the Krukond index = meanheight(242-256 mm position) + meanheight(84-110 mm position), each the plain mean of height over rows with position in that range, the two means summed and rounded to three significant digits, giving 2.57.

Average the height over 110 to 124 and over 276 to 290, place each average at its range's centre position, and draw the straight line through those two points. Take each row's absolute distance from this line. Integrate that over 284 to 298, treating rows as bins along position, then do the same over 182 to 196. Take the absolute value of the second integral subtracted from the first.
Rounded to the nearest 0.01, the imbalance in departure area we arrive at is 1.23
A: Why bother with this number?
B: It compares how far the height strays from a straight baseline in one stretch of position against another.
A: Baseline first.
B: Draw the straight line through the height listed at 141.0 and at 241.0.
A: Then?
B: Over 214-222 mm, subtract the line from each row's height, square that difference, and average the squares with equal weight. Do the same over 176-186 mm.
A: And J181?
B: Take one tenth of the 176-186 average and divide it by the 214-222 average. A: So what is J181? 0.8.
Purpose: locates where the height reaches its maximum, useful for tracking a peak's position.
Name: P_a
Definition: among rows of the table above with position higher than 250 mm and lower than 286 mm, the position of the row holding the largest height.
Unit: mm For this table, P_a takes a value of 267.0 mm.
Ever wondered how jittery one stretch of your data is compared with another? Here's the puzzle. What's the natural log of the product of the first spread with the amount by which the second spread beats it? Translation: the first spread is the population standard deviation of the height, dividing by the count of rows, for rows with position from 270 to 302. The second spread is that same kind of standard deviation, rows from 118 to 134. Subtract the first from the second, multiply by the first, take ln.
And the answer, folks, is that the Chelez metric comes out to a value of -6.1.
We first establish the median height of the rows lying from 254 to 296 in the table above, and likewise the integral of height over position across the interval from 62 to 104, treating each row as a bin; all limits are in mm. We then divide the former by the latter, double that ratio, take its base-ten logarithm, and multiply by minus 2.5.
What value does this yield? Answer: 3.13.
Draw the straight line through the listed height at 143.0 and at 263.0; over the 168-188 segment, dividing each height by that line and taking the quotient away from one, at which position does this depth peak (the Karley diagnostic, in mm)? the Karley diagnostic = 179.0 mm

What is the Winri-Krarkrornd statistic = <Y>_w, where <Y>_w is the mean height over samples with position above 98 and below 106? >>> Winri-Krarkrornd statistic 1.27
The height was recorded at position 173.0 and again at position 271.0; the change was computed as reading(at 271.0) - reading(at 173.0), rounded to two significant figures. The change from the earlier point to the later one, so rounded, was 0.12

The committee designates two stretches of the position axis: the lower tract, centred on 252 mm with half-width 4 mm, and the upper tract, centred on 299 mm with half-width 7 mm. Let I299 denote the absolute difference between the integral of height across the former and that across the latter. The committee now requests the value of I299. 8.7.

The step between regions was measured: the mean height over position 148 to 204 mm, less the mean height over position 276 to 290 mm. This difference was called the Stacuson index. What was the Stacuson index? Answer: -0.069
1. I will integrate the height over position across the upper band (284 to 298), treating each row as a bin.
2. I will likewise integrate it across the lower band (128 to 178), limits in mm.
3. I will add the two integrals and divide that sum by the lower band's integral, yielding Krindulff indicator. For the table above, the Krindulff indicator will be 1.3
